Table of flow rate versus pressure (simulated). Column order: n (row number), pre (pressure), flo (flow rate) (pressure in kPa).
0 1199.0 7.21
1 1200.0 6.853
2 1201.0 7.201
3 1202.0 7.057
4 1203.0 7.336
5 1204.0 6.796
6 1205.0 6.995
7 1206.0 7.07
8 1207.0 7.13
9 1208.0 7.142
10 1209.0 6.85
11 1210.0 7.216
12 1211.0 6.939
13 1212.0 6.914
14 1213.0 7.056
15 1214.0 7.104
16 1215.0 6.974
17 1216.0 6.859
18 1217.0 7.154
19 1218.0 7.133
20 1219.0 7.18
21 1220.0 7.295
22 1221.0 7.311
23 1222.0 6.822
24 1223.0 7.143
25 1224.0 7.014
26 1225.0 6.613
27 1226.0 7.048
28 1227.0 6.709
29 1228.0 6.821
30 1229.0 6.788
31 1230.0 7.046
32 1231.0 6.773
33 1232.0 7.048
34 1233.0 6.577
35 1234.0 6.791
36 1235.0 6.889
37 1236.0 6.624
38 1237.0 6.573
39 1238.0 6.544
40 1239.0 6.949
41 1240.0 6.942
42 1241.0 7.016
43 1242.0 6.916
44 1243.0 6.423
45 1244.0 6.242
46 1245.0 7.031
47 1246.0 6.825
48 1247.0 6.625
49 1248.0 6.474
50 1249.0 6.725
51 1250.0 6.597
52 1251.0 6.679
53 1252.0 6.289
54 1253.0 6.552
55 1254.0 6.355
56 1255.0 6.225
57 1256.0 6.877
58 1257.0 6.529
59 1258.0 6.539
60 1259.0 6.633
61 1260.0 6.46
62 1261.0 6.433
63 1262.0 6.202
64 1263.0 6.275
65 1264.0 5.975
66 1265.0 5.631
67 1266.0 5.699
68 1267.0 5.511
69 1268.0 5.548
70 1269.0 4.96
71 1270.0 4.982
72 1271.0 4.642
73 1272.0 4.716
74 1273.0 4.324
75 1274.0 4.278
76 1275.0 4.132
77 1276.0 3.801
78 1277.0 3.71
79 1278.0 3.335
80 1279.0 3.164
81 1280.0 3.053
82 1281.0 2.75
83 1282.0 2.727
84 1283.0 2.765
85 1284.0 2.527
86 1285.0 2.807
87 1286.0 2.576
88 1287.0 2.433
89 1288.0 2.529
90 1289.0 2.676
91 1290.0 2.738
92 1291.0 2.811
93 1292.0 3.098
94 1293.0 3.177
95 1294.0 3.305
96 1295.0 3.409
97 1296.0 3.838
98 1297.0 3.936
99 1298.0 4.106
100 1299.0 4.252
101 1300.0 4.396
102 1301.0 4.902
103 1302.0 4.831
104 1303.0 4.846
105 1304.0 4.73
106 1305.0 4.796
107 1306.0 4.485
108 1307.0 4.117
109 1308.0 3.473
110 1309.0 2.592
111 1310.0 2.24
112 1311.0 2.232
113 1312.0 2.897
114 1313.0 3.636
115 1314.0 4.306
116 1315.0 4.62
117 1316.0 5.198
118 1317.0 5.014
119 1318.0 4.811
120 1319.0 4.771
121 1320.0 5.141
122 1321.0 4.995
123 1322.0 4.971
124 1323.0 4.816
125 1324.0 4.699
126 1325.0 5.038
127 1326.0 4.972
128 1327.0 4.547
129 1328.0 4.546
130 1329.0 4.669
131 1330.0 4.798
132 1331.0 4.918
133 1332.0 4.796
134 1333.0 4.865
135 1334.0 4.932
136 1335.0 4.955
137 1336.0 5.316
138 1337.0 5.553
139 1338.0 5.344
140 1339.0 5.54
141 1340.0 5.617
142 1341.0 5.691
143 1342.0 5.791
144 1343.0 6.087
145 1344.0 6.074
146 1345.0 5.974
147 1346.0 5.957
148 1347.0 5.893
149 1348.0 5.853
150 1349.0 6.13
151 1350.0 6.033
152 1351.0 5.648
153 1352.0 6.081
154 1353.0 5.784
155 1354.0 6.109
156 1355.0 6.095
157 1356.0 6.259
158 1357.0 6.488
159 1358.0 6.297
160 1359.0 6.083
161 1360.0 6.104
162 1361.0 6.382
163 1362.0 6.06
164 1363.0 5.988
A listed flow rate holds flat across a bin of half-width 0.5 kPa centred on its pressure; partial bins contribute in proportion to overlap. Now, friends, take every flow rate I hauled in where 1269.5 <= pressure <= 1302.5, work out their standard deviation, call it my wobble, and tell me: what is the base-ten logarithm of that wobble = -0.1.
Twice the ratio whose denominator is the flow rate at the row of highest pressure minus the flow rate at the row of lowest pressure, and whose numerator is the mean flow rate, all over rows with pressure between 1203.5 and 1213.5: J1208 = 54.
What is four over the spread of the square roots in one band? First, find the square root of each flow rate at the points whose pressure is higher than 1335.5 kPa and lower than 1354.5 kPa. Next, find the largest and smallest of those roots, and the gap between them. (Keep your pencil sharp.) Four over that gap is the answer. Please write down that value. 23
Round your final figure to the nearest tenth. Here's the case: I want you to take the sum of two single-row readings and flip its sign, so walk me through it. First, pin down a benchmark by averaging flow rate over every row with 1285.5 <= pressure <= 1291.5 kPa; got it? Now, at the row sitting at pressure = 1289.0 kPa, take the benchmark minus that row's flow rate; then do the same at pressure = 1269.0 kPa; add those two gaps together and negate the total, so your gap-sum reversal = 2.4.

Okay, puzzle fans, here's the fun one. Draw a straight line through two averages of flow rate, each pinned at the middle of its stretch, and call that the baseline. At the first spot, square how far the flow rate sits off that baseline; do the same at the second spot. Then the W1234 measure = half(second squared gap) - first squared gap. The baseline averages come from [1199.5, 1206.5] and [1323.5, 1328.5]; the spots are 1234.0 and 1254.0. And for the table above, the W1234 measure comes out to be 0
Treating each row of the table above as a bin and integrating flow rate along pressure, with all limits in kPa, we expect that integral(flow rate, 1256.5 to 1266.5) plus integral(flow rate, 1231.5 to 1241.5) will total 130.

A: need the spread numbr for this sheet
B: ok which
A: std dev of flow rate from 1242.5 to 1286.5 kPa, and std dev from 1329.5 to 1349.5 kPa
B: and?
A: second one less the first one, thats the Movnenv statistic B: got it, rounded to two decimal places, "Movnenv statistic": -1.02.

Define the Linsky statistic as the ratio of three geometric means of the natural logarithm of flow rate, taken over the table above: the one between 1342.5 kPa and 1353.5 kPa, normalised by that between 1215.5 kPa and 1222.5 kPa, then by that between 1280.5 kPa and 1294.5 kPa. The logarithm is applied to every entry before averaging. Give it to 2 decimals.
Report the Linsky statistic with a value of 0.90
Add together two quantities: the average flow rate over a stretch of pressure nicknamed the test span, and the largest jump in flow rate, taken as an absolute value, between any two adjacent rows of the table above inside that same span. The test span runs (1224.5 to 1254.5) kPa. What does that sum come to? 7.5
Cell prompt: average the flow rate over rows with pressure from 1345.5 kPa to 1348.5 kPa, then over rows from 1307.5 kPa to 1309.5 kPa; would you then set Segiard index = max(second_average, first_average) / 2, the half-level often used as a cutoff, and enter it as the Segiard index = 2.95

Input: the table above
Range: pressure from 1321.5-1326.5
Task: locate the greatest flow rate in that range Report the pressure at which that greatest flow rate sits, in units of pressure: 1325.0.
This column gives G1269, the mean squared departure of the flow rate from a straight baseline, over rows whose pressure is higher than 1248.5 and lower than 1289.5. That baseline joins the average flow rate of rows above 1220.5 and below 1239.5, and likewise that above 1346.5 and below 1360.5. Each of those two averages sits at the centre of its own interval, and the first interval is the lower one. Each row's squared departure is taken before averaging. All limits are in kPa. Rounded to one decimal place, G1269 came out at 5.3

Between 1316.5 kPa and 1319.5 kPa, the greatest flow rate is 5.014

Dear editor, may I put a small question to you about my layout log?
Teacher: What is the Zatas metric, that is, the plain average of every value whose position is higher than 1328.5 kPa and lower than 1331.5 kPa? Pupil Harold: 4.8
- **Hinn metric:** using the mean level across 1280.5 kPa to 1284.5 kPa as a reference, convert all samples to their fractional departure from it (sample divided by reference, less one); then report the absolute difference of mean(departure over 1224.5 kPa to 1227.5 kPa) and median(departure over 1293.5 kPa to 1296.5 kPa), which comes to 1.3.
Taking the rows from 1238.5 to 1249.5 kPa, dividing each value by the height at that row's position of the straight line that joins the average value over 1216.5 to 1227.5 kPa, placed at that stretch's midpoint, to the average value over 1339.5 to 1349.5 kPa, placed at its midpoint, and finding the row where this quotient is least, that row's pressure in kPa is 1244.0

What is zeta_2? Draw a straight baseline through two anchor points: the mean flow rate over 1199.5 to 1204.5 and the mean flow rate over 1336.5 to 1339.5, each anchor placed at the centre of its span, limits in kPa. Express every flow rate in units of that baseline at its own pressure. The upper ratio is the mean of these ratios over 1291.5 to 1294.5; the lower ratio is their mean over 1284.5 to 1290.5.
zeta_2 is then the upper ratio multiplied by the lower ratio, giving 0.2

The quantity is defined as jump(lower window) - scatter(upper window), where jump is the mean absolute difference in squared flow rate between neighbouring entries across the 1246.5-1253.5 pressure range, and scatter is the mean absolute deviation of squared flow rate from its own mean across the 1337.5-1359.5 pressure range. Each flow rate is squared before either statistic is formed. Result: 0.2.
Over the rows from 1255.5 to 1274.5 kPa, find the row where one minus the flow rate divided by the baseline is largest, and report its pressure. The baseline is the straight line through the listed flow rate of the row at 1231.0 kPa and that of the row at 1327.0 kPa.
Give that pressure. 1274.0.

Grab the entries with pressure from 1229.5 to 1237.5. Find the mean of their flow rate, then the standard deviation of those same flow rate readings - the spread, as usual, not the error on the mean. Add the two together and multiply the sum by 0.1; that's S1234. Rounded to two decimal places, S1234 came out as 0.70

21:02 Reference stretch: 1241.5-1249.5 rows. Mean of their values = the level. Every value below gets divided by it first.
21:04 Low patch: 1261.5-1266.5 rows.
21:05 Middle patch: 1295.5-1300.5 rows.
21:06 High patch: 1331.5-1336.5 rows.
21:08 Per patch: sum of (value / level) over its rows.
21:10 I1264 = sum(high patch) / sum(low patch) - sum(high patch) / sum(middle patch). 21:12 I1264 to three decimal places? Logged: -0.376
